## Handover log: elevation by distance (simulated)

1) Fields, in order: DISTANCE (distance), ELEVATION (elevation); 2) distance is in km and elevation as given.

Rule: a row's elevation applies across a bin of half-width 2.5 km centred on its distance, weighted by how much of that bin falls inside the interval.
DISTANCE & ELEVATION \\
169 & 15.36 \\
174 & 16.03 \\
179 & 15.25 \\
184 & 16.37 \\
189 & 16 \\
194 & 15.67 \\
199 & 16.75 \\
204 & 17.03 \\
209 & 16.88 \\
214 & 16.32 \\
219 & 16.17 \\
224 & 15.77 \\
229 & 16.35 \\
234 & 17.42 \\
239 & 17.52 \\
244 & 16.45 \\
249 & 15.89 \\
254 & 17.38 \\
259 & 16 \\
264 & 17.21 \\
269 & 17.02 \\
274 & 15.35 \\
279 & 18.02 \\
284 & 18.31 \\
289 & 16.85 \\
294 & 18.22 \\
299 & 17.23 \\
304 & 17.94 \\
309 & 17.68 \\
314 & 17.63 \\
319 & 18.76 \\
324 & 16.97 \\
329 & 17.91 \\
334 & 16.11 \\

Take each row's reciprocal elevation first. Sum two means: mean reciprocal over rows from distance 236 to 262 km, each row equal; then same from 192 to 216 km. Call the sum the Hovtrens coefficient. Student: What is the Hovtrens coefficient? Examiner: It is 0.121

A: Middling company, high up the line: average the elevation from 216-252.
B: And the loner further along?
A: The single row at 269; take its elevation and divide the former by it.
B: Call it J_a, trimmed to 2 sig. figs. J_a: 0.97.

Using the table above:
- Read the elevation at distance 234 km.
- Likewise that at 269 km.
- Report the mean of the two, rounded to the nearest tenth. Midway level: 17.2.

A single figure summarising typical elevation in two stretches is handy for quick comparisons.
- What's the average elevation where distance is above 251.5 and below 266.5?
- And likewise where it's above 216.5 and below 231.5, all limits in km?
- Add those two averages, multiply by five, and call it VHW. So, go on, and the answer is 165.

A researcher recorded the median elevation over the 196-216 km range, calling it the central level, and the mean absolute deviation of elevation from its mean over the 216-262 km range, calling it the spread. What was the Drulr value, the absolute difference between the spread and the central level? 16.2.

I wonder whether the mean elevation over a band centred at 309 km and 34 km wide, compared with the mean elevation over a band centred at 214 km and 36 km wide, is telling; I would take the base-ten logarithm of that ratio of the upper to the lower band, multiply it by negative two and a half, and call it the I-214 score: -0.083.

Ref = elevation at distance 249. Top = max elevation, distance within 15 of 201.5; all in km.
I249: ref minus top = -1.1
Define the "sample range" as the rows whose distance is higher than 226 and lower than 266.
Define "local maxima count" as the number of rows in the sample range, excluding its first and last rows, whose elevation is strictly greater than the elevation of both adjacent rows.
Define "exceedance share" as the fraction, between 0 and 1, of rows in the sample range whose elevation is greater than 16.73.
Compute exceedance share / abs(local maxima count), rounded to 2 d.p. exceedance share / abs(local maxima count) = 0.25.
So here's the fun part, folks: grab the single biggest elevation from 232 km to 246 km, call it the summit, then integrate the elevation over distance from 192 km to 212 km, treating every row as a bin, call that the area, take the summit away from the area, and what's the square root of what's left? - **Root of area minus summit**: 17.7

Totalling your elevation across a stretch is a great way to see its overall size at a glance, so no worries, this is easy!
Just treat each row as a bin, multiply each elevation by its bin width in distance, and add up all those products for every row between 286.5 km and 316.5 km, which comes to 528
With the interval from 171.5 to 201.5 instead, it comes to 480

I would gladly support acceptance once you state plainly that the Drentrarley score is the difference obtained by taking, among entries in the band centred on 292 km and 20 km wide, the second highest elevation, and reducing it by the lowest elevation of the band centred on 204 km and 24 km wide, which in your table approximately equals 2.55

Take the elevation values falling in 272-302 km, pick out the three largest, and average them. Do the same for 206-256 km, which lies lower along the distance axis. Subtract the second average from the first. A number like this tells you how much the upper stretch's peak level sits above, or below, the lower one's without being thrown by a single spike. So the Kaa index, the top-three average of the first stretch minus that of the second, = 0.74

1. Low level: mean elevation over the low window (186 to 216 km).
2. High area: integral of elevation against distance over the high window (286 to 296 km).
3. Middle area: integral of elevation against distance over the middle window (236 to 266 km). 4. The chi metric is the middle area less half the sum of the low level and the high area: 406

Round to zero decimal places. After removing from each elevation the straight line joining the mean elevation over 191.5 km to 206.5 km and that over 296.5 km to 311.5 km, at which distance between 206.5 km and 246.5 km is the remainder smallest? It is 224 km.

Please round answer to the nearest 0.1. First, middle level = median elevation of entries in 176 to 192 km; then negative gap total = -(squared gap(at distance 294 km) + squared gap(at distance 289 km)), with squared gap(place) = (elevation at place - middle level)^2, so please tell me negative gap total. -5.7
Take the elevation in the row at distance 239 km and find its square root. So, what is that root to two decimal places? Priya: 4.19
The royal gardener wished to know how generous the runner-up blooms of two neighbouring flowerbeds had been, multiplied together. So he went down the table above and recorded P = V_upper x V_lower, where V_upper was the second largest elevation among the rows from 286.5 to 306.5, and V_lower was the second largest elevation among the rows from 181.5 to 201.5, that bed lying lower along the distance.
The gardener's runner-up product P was 294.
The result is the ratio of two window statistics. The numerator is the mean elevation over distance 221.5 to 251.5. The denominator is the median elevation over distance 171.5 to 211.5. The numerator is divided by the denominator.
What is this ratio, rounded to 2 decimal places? 1.02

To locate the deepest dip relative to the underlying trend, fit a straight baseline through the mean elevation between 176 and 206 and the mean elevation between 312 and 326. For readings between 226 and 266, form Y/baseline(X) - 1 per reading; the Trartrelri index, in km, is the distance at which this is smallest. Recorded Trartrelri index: 259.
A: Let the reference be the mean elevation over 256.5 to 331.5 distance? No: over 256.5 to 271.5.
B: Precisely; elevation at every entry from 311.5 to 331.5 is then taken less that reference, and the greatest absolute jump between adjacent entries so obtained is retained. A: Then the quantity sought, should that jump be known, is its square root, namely 1.34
